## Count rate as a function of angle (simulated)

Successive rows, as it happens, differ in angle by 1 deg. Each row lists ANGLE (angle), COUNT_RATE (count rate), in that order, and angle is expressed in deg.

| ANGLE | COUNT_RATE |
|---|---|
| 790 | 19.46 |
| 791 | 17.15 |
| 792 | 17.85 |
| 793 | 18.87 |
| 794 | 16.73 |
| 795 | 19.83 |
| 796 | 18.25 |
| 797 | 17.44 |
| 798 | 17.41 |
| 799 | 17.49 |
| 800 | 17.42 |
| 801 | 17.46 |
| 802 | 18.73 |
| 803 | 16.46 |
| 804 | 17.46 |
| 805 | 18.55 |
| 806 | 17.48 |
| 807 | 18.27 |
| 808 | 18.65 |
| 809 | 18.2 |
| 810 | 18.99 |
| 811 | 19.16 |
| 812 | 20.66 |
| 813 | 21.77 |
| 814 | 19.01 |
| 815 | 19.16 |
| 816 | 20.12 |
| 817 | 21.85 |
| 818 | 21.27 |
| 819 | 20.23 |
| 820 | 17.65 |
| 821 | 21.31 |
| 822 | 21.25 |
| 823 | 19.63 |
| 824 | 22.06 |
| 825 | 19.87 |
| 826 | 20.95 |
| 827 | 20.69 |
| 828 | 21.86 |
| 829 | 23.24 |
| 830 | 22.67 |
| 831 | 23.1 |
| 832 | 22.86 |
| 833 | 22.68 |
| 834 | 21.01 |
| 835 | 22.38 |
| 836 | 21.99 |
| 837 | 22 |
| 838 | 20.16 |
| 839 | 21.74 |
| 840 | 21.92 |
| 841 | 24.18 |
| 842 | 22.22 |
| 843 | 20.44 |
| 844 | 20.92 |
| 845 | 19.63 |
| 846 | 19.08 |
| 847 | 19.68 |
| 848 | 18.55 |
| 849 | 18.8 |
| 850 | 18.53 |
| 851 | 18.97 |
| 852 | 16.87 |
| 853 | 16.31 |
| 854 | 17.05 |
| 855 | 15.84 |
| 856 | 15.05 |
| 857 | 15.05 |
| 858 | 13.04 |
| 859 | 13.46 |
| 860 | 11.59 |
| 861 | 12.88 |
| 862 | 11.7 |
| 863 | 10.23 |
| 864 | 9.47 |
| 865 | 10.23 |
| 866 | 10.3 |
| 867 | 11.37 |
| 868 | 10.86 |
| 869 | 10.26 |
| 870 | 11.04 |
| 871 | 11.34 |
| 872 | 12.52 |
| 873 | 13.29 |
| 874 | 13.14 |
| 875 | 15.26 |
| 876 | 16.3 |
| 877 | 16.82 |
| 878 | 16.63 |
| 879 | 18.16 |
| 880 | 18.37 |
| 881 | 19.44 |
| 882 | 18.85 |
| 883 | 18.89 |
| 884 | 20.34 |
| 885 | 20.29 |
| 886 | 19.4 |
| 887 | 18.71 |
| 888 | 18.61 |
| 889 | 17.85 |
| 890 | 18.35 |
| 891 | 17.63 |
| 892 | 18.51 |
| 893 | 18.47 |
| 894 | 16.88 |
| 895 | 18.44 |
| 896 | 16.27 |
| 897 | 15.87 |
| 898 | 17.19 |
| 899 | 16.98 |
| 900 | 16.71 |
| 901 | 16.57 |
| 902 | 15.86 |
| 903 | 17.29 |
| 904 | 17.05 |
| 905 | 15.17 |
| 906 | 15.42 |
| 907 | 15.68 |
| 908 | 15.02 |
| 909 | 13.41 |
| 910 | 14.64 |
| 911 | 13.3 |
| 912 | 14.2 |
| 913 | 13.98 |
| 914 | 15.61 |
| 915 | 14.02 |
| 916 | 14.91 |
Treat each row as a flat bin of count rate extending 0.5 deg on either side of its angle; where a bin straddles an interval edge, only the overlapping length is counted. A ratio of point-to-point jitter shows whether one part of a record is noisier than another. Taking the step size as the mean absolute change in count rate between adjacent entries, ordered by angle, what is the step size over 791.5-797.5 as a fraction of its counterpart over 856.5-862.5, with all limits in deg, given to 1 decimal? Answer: 1.3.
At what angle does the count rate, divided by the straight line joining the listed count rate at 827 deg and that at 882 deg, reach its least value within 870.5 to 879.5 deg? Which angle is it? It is 871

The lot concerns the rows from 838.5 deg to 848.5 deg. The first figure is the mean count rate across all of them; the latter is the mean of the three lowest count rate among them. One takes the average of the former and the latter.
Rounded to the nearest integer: 20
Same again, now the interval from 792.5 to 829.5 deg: 18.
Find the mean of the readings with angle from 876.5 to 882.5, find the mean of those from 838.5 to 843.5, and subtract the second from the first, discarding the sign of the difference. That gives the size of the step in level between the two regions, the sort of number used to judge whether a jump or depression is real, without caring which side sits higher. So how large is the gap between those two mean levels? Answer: 4.1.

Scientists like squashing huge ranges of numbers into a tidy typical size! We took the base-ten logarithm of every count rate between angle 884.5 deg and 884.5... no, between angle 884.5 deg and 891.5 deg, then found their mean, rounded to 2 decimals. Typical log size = 1.27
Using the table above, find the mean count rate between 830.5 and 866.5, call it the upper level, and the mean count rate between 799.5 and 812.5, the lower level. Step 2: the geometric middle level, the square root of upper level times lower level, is 18.0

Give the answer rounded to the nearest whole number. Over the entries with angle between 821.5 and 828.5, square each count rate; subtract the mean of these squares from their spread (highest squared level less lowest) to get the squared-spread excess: -336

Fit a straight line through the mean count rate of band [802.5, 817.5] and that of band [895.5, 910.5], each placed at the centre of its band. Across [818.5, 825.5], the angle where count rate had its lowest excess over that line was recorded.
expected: 820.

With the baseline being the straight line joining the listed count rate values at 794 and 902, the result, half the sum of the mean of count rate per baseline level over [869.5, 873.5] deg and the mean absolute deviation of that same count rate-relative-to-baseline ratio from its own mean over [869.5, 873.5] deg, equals 0.40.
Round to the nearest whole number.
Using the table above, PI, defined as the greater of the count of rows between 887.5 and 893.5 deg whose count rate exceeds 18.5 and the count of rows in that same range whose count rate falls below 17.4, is 2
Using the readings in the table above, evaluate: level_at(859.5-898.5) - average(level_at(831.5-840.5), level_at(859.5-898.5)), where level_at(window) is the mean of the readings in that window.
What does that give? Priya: -3.2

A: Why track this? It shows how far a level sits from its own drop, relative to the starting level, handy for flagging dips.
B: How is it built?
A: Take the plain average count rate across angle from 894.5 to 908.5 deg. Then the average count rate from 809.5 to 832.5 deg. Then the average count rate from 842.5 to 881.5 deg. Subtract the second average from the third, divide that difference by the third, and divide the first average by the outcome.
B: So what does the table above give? -43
